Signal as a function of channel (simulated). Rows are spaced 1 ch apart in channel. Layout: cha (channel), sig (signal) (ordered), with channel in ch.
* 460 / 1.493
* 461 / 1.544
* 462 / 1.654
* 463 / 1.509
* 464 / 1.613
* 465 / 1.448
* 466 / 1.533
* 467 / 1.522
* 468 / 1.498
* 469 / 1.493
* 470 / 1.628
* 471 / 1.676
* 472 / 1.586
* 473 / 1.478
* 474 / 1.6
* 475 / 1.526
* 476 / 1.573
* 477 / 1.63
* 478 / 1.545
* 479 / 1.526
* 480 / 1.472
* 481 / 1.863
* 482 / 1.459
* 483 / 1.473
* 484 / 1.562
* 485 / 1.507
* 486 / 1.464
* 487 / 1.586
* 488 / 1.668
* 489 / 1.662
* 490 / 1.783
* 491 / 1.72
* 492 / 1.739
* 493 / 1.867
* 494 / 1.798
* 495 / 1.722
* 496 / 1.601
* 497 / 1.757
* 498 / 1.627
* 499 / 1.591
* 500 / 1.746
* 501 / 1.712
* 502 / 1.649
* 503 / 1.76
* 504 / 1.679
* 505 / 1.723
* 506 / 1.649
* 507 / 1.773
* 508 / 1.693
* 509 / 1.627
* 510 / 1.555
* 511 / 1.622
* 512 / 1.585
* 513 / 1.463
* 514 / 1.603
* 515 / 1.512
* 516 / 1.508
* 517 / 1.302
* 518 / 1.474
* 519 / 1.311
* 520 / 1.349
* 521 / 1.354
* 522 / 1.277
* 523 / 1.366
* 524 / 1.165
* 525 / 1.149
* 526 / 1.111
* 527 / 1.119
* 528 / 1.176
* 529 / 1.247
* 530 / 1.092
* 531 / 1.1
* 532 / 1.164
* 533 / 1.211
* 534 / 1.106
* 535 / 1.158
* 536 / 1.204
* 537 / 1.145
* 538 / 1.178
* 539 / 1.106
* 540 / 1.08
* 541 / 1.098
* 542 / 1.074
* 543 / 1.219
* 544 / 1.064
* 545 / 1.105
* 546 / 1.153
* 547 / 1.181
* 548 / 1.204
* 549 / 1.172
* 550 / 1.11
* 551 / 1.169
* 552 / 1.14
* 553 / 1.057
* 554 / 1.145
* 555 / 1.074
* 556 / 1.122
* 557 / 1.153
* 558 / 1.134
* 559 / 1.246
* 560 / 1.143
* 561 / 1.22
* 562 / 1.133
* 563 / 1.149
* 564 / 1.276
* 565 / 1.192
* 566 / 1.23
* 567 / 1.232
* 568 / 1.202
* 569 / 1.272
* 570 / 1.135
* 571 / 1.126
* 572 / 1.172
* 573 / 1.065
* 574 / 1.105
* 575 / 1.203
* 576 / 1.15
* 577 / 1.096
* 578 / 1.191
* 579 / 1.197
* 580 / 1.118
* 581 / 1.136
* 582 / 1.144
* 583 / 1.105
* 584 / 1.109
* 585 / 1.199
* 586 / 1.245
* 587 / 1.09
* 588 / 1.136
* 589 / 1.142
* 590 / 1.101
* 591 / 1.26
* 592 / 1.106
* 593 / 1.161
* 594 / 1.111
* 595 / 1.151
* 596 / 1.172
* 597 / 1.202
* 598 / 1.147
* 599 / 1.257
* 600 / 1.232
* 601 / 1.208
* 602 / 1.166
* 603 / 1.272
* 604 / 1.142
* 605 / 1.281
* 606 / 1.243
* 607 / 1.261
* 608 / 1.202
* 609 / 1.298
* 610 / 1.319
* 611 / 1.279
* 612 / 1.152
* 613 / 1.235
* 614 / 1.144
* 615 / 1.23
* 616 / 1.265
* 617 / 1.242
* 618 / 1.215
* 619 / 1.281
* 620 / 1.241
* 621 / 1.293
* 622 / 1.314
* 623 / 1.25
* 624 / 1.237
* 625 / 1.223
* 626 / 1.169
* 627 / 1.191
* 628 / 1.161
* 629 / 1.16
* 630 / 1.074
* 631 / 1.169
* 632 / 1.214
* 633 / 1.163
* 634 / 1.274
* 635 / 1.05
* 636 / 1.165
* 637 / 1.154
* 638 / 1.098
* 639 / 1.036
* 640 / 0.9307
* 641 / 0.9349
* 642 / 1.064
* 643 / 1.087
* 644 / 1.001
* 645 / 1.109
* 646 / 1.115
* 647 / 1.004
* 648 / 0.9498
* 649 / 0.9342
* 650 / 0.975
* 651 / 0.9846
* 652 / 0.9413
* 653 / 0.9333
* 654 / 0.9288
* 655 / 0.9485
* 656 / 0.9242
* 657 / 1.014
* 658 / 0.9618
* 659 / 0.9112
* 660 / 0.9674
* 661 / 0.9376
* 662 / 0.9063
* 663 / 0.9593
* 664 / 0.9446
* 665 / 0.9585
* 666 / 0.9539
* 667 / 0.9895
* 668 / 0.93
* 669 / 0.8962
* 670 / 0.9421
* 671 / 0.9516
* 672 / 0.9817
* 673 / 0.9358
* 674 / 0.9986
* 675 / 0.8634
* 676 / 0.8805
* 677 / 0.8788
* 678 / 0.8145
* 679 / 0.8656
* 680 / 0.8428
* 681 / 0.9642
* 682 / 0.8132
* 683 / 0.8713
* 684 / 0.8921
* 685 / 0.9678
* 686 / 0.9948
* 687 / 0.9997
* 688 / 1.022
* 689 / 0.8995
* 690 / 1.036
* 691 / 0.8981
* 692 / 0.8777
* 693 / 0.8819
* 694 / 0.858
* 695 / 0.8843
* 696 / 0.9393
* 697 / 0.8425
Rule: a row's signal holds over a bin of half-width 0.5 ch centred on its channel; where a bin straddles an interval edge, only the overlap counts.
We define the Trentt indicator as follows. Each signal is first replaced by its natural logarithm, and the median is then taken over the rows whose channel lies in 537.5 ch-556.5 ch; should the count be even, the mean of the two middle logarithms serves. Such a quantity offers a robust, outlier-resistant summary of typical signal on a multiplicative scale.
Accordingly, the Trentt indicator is 0.115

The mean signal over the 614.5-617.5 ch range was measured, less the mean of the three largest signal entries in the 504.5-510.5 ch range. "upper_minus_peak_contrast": -0.48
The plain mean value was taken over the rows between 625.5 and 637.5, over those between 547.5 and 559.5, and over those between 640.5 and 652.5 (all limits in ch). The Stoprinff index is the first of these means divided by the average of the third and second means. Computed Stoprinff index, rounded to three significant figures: 1.08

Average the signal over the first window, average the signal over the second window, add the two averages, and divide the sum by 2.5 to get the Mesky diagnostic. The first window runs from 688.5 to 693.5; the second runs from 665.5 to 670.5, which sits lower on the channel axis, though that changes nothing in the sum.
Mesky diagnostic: 0.74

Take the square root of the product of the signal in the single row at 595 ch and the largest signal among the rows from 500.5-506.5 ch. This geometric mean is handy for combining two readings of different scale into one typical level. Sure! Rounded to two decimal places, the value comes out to 1.42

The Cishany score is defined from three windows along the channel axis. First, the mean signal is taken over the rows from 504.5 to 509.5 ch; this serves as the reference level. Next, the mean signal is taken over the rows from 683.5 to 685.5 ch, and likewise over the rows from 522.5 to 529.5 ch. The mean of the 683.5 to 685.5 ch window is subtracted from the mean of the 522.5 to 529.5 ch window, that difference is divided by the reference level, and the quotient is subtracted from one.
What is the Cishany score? 0.85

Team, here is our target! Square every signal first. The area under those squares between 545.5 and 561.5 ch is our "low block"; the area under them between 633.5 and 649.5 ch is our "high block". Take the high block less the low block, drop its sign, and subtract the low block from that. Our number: -18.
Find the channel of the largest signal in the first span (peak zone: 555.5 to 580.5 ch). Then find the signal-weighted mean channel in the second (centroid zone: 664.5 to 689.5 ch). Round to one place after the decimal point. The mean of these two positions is 620.5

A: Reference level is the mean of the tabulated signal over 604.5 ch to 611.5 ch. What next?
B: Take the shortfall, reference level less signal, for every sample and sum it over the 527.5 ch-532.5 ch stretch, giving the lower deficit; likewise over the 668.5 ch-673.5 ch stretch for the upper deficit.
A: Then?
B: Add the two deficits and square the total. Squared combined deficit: 4.9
